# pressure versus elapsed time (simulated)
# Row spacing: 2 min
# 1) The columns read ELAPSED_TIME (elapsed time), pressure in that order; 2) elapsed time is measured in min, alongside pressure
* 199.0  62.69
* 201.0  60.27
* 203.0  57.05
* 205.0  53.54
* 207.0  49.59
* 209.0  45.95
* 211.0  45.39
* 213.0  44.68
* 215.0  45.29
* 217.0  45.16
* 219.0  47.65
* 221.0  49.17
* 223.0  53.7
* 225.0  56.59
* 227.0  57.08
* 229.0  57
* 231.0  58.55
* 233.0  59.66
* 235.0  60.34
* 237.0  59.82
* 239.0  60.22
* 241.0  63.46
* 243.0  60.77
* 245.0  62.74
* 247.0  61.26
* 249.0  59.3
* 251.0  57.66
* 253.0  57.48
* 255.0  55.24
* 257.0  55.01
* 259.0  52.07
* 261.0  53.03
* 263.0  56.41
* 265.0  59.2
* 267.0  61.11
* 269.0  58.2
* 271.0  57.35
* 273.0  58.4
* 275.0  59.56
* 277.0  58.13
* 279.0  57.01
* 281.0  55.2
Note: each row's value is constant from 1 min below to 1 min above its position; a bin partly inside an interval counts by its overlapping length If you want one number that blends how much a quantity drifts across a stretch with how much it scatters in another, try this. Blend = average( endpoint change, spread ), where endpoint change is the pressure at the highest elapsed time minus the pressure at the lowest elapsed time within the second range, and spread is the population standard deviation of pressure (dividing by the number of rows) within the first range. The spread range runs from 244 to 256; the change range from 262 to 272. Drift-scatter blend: 2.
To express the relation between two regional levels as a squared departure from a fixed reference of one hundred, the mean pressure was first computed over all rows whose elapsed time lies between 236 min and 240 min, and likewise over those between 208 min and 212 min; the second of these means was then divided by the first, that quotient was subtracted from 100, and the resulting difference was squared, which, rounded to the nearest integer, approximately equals 9848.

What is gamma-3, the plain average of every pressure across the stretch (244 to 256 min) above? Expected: 58.9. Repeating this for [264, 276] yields 59.0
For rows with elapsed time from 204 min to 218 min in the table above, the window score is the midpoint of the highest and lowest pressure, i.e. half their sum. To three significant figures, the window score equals 49.1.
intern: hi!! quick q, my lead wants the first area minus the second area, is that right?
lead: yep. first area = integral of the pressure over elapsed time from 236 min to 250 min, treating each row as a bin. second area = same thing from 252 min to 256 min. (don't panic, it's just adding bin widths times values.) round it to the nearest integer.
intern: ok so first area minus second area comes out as 630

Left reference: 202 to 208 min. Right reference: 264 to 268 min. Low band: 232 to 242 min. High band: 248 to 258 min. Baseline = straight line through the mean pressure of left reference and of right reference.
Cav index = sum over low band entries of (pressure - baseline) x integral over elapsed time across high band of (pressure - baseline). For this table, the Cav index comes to -334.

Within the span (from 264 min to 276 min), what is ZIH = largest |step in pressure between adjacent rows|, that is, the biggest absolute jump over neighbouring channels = 2.9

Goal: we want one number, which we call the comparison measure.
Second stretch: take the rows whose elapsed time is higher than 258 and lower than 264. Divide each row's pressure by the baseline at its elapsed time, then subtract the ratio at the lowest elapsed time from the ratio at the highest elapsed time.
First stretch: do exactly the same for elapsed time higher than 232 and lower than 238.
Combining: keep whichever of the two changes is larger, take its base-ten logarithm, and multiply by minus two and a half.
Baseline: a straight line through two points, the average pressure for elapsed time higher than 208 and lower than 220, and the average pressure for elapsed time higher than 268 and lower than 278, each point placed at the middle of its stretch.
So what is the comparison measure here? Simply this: 3.00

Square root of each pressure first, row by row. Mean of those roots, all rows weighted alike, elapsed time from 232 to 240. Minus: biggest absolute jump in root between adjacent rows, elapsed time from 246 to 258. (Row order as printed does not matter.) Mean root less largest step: 7.60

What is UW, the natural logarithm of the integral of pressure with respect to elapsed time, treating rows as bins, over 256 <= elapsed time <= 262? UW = 5.77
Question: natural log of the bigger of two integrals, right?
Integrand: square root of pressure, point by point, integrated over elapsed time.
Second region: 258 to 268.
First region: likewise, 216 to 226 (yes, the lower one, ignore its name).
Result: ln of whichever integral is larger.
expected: 4.32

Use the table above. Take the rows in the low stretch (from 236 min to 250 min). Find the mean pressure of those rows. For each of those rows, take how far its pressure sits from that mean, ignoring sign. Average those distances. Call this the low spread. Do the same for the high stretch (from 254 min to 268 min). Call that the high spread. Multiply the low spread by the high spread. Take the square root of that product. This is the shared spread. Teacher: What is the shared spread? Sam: 1.7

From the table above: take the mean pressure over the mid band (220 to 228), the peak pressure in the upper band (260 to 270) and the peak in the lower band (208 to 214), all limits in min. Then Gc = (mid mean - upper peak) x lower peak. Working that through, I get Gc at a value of -321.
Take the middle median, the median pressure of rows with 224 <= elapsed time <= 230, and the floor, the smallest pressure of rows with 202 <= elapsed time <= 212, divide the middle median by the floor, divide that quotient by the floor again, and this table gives 0.0277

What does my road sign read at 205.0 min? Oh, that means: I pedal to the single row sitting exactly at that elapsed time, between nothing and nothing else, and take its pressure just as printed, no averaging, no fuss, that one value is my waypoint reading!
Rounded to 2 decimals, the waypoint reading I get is 53.54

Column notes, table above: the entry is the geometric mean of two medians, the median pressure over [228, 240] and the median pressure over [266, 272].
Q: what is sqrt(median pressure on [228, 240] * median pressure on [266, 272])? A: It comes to 59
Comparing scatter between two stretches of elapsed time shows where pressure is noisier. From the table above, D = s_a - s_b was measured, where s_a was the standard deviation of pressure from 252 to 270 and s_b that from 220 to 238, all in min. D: -0.6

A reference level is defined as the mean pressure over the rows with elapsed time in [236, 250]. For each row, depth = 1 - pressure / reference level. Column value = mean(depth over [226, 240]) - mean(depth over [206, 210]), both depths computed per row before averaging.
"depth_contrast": -0.18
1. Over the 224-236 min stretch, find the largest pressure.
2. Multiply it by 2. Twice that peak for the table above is 121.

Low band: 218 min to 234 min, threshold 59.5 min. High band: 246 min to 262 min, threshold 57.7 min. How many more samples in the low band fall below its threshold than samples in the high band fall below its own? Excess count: 1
